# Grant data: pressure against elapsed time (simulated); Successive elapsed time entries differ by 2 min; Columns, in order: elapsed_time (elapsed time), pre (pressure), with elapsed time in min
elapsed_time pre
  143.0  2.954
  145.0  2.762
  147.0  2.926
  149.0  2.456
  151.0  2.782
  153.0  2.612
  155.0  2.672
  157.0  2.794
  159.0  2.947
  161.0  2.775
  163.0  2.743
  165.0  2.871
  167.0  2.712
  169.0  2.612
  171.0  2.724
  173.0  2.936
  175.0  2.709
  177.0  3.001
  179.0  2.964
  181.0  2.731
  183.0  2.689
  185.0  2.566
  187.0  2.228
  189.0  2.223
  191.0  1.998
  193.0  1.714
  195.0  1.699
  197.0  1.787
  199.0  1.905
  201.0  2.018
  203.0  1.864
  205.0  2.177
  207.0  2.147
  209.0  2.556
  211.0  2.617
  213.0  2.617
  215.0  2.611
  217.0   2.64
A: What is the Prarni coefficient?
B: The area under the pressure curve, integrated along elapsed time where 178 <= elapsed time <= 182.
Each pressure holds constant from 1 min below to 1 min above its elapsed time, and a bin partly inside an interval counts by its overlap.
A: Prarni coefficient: 11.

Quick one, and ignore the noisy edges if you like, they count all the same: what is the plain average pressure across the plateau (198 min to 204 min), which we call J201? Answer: 1.93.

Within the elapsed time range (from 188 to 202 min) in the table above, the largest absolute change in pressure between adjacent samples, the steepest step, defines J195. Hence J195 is 0.28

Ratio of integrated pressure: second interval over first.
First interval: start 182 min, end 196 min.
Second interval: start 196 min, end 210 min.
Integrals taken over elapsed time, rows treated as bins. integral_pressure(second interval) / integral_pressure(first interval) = 0.96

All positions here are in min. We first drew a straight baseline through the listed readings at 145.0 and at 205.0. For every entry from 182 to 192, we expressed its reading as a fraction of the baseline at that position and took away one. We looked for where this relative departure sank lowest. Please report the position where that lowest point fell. 191.0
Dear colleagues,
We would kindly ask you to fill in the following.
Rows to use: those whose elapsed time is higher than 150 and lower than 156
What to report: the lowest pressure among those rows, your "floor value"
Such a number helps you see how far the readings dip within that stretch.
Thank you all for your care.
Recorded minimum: 2.612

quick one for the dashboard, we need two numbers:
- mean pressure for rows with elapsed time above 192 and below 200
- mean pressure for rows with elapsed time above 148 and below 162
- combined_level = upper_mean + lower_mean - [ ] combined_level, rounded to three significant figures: 4.50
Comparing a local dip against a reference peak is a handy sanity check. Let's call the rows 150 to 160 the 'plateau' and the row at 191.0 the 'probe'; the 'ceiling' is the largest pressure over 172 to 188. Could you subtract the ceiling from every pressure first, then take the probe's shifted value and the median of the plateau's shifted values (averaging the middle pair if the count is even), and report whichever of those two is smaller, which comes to -1.00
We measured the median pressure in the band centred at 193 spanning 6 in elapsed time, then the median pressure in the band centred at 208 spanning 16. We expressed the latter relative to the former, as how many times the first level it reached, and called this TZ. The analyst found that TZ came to 1.38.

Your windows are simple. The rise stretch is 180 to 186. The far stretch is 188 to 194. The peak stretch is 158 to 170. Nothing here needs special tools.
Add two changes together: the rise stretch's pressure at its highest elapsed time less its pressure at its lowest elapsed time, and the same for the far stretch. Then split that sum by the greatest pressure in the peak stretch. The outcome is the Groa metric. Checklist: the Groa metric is -0.23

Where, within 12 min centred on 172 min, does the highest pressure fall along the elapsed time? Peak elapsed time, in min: 177.0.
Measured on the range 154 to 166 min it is 159.0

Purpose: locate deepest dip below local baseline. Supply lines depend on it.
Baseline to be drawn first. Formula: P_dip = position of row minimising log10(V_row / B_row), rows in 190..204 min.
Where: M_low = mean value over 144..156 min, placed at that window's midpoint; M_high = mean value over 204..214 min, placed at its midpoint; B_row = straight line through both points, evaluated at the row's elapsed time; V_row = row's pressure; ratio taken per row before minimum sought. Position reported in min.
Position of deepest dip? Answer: 195.0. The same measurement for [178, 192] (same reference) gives 191.0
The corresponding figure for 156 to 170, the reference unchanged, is 169.0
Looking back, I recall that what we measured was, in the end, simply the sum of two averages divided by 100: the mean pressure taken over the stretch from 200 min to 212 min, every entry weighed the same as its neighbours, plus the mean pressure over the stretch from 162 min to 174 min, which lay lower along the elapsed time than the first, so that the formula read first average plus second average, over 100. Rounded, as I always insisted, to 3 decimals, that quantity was 0.050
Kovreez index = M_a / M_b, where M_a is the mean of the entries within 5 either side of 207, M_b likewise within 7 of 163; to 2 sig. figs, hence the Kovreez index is 0.82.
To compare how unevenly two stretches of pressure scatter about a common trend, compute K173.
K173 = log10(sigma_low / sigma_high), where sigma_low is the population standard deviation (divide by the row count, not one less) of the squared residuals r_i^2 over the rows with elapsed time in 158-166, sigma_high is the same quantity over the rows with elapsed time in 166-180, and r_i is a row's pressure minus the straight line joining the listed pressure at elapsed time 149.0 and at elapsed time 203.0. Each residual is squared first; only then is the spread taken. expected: -0.46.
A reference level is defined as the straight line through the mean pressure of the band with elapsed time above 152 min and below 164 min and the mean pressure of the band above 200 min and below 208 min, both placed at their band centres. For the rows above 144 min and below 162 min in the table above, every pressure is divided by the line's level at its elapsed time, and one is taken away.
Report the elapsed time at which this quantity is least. 149.0 min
